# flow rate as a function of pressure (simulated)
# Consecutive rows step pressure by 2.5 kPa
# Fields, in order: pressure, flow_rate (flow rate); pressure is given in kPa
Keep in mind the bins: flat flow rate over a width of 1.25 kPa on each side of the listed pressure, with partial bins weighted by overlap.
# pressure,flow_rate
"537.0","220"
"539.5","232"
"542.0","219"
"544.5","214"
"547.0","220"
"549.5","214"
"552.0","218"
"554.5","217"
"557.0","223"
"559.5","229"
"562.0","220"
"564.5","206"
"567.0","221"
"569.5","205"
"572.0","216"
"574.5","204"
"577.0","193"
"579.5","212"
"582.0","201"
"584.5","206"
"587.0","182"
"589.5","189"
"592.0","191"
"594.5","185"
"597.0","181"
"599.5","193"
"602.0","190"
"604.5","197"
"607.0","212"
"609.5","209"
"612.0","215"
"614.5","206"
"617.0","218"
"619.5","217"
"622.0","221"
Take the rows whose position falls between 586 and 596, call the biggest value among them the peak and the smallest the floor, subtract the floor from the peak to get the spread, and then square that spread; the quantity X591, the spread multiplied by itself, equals 81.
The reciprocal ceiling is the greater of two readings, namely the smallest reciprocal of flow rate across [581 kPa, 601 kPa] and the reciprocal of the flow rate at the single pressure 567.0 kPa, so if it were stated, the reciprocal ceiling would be 0.0049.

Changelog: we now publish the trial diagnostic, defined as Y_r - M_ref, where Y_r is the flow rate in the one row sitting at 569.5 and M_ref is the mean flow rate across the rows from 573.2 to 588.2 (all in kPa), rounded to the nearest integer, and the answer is 5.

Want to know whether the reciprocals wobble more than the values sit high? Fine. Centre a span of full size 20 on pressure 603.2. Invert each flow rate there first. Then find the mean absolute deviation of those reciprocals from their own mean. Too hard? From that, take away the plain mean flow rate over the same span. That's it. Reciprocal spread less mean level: -198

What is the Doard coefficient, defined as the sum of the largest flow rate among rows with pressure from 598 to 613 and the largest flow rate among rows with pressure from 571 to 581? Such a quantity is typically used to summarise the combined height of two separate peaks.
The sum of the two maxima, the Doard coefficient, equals 431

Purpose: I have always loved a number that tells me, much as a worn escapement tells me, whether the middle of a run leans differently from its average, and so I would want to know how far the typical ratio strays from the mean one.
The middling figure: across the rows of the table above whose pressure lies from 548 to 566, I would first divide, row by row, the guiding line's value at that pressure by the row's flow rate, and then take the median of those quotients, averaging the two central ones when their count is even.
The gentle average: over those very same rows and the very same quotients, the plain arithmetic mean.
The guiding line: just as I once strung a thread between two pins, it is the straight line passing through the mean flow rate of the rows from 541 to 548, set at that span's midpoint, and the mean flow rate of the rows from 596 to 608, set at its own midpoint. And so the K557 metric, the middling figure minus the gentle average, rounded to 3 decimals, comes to 0.009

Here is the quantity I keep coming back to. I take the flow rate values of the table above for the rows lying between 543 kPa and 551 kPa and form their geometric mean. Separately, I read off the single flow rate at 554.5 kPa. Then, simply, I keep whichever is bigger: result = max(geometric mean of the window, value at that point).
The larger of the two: 217.0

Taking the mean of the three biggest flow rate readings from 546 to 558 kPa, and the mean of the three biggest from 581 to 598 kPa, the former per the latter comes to 1.11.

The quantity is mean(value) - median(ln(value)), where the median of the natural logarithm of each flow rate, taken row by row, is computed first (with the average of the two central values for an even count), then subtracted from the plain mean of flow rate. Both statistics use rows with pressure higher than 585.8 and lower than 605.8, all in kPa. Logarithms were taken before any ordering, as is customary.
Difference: 183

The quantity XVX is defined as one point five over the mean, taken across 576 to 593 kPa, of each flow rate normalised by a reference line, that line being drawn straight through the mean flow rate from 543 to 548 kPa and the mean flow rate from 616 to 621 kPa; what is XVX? 1.66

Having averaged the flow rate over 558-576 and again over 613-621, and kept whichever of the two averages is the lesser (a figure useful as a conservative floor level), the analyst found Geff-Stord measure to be 214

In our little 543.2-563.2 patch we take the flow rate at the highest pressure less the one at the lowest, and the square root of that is 2.4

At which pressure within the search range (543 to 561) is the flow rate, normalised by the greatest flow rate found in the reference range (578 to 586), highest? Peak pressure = 559.5 kPa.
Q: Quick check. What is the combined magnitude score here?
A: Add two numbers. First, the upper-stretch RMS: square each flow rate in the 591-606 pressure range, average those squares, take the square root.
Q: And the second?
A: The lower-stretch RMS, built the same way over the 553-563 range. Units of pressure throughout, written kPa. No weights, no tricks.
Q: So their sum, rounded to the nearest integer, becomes 412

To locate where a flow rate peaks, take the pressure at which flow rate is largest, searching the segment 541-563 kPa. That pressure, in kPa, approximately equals 559.5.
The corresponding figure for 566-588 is 567.0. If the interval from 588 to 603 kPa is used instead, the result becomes 599.5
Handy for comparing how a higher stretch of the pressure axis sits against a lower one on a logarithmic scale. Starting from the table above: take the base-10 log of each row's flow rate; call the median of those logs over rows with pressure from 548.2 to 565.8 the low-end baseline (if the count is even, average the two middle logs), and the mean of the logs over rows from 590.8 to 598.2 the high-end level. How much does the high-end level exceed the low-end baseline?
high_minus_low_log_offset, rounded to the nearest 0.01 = -0.07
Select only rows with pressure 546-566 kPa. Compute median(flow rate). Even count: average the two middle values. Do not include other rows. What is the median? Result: 219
